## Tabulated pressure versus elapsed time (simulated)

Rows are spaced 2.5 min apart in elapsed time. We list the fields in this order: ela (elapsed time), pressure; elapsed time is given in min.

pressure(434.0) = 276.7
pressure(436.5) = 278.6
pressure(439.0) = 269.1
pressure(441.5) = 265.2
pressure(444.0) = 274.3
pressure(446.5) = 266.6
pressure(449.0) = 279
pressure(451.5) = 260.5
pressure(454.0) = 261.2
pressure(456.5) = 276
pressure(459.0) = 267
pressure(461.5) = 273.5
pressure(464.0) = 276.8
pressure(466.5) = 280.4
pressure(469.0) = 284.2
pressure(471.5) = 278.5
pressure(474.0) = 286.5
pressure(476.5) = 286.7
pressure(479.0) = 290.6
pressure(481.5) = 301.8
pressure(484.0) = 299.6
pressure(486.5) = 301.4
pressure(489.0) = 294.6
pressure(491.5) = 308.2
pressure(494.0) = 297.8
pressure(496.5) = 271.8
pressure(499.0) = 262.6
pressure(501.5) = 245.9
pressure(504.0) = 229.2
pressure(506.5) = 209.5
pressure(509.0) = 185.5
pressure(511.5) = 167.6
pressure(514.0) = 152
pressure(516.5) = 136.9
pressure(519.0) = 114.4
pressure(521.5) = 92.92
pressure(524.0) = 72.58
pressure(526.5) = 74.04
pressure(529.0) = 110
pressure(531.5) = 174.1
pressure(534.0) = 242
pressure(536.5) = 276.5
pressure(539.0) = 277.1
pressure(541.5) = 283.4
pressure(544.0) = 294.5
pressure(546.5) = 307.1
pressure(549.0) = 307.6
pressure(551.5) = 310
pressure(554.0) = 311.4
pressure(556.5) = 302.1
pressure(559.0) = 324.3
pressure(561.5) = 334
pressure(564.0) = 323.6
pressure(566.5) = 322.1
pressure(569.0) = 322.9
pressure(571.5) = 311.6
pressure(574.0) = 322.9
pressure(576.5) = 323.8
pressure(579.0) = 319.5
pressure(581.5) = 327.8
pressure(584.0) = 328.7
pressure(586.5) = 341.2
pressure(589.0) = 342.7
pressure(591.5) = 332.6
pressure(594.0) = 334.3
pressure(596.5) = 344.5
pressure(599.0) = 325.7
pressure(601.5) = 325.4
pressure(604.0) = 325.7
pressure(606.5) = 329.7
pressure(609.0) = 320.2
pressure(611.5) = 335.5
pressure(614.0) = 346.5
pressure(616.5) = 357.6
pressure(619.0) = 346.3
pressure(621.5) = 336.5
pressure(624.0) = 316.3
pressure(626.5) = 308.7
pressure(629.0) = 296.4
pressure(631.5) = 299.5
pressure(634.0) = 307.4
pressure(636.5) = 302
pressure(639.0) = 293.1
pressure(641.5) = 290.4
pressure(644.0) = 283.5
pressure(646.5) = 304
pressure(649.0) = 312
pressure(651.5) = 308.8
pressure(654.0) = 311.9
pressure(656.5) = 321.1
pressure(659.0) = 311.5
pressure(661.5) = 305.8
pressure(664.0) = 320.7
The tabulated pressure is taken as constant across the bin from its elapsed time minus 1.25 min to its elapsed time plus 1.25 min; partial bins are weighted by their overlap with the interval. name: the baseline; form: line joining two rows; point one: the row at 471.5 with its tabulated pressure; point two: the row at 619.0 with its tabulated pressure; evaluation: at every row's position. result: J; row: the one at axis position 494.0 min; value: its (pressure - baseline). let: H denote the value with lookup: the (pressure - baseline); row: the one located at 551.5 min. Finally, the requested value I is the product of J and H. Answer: -47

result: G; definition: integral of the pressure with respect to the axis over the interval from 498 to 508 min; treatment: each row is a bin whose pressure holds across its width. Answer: 2349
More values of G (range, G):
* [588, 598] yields 3381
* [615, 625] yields 3399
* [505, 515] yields 1806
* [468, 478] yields 2841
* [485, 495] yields 3005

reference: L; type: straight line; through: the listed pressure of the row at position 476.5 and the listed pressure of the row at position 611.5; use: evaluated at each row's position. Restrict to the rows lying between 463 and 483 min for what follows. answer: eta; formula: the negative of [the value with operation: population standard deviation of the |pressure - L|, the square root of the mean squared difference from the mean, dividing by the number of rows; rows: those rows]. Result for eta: -4.2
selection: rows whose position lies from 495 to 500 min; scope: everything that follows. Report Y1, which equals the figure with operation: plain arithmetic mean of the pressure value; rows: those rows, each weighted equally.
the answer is 267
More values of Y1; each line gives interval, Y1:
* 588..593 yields 338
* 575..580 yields 322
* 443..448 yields 270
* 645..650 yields 308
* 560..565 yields 329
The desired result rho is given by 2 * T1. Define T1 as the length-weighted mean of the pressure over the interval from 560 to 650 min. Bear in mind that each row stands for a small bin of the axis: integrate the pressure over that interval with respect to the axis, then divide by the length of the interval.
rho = 644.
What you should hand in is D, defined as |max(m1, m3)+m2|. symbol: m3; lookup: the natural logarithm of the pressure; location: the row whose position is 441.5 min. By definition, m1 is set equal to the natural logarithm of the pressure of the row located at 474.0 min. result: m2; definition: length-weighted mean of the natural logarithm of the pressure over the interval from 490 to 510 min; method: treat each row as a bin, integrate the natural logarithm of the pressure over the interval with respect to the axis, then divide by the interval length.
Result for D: 11.2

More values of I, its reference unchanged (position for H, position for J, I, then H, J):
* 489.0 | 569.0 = -3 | 8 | 0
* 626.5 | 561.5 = -580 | -41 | 14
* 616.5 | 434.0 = 192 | 12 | 15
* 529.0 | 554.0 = 979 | -195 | -5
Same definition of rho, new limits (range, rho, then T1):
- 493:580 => 491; 246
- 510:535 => 266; 133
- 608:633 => 652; 326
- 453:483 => 561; 281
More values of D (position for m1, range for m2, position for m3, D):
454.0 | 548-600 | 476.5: 11.4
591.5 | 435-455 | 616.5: 11.5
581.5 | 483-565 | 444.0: 11.2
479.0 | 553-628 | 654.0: 11.5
